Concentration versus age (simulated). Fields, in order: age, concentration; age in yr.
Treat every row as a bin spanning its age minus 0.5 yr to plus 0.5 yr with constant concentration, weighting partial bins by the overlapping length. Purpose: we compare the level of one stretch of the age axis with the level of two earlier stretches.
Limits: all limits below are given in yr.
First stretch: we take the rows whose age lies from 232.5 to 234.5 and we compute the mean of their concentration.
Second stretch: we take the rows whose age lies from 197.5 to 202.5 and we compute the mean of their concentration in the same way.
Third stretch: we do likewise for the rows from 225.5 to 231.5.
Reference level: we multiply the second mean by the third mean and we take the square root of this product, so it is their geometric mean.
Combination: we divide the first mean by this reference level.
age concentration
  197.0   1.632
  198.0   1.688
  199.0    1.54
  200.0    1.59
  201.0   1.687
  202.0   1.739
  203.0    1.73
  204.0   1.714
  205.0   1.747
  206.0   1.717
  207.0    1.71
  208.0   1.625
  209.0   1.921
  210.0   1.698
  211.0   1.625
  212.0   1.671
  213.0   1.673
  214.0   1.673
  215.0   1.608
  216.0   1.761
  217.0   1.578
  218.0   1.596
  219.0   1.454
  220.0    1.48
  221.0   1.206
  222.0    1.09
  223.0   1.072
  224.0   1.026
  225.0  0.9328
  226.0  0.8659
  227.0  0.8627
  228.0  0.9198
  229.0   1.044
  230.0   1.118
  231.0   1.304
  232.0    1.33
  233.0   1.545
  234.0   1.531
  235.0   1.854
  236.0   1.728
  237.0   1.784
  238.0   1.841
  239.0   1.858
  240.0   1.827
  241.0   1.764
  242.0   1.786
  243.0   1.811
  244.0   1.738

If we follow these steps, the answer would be 1.19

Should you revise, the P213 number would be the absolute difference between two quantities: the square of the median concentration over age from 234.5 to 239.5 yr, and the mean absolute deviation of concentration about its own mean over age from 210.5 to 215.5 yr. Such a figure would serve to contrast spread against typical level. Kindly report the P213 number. 3.4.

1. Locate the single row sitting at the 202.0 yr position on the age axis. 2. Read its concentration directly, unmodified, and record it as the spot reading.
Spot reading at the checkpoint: 1.739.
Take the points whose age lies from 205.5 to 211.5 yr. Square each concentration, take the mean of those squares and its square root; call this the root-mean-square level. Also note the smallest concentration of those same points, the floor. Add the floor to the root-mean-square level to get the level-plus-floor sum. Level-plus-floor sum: 3.3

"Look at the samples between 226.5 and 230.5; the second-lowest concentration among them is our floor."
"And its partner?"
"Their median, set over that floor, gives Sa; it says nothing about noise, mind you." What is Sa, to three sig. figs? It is 1.07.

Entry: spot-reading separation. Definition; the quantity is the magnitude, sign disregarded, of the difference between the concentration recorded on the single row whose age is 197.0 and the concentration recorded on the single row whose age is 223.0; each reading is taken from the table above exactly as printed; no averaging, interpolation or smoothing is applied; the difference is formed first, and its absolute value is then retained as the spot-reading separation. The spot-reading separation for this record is 0.56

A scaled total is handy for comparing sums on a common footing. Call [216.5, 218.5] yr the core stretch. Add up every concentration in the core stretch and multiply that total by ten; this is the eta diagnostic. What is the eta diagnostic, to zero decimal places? 32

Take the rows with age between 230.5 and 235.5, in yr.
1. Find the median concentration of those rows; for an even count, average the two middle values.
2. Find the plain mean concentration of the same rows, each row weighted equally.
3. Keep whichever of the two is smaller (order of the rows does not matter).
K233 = 1.5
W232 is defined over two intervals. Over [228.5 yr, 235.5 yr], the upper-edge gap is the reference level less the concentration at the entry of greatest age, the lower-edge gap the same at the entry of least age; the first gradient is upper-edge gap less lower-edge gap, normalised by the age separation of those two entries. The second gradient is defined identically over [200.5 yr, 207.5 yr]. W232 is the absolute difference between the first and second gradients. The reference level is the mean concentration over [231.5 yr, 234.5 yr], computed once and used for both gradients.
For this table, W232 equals 0.131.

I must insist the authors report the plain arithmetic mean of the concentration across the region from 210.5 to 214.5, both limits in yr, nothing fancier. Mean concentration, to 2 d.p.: 1.66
